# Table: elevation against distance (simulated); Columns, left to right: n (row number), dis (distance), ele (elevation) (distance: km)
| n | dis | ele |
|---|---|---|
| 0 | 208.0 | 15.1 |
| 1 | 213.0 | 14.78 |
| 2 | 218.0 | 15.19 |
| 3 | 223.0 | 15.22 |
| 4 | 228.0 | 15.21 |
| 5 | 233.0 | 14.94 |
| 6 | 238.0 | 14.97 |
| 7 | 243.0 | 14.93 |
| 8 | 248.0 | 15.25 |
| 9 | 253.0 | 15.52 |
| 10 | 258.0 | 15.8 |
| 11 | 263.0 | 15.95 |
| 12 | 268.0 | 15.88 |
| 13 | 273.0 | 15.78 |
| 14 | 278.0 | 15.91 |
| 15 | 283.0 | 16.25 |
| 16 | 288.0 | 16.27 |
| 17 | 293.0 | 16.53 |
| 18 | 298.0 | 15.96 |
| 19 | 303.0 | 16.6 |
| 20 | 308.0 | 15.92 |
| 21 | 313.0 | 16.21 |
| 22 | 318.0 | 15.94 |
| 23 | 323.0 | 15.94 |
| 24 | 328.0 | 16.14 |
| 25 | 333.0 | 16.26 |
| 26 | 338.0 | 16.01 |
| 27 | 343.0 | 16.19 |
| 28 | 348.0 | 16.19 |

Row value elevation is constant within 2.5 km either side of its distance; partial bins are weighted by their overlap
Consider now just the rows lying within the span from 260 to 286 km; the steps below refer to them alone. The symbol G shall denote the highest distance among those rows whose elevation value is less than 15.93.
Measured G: 278.0 km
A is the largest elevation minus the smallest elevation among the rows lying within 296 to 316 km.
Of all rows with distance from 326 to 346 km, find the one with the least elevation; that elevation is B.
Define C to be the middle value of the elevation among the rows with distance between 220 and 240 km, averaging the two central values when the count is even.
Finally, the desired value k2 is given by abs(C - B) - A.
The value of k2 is 0.24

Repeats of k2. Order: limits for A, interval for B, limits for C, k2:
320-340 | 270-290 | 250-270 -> -0.26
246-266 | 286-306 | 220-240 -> 0.17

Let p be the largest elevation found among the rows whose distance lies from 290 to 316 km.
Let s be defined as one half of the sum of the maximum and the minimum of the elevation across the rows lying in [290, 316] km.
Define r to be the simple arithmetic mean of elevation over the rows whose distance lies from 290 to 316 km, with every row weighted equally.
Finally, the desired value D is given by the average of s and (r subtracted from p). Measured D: 8.31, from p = 16.6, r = 16.2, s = 16.3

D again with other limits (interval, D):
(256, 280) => 7.98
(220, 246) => 7.62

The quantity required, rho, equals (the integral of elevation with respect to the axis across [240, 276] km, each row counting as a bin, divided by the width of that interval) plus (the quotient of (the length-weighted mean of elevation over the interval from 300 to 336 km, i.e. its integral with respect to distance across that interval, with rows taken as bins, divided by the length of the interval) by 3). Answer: 21.0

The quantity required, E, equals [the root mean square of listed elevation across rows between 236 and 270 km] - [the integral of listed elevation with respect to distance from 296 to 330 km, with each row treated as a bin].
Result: -532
